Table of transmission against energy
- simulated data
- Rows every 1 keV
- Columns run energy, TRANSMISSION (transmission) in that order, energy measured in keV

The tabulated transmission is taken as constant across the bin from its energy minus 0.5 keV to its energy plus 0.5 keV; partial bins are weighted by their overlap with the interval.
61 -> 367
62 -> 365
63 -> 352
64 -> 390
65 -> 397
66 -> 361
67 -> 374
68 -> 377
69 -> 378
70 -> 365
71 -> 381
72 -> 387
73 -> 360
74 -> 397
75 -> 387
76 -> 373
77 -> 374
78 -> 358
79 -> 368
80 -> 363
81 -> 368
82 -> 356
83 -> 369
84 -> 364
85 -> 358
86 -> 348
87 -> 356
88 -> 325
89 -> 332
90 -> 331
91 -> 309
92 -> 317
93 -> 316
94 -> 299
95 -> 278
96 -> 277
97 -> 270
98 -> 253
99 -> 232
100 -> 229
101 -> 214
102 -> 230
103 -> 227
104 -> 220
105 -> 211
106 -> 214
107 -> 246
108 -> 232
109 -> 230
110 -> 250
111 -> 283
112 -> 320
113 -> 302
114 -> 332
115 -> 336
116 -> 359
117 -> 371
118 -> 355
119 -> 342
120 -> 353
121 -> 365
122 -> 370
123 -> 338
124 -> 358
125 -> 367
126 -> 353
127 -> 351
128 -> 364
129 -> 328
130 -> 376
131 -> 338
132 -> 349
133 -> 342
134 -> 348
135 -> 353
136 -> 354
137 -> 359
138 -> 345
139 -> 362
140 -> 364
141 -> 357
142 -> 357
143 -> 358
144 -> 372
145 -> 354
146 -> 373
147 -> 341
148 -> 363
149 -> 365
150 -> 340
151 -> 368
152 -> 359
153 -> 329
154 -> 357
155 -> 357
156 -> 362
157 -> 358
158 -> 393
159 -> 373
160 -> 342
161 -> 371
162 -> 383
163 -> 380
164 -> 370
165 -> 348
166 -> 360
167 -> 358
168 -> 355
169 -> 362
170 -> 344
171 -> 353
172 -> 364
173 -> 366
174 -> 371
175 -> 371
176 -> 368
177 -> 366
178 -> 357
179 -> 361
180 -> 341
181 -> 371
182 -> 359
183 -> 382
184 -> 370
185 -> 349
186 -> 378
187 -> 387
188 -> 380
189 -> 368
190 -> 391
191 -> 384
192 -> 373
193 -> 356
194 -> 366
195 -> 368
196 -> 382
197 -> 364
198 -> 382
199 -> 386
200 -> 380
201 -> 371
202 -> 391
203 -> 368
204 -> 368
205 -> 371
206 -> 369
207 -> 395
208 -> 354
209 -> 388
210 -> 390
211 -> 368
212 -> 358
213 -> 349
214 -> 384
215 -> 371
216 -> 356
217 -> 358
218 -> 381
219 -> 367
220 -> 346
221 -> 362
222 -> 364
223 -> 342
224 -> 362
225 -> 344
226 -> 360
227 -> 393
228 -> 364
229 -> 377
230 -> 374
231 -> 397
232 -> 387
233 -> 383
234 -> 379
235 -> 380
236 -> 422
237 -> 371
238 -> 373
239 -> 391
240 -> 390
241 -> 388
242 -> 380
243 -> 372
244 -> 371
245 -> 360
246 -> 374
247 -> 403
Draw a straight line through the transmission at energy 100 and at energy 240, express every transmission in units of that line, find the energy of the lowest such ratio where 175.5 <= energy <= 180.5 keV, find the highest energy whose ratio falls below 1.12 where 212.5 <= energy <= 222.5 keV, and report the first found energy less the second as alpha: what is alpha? -42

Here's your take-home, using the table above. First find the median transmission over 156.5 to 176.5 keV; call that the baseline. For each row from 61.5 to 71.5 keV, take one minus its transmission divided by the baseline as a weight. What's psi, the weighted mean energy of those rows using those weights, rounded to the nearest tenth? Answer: 67.2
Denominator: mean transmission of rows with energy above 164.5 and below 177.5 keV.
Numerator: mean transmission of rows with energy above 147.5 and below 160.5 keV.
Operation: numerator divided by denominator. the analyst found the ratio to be 1.00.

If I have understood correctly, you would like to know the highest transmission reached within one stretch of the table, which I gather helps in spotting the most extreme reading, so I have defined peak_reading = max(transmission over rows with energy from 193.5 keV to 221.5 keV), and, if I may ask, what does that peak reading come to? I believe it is 395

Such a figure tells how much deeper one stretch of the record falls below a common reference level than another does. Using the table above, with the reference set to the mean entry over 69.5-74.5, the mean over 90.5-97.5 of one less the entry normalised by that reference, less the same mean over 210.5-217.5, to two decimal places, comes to 0.18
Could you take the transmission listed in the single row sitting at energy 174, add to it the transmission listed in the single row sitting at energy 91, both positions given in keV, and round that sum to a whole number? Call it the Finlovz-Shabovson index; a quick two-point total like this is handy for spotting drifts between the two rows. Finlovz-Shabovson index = 680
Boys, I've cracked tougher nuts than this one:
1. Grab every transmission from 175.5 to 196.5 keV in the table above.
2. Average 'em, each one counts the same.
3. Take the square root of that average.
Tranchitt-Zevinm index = 19.22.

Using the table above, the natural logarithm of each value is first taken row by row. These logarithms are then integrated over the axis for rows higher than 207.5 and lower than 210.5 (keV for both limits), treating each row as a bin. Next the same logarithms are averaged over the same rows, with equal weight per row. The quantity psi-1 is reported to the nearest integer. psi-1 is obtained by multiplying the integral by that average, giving 106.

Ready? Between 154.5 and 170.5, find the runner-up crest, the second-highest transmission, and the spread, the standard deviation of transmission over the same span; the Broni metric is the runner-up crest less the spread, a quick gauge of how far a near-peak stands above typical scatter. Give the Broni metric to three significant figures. 369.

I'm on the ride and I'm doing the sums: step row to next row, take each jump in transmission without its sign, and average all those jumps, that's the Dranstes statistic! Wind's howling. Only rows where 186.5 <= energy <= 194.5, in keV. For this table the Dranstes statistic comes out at 12.4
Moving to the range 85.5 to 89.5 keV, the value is 15.3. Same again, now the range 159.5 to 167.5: 12.9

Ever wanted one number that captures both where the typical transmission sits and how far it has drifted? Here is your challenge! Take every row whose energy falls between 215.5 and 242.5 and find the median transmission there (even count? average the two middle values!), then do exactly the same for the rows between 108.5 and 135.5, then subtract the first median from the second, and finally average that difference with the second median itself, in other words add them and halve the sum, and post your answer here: 162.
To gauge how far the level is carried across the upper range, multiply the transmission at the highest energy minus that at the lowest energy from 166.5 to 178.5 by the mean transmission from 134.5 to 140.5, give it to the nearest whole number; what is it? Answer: -356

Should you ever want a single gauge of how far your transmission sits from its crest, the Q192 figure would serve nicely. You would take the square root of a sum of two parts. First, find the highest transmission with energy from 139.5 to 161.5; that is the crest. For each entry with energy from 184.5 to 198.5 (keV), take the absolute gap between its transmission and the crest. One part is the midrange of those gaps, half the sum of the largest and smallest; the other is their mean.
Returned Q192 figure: 6.5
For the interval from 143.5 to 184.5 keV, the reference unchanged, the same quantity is 7.9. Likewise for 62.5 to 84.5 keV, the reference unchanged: 6.6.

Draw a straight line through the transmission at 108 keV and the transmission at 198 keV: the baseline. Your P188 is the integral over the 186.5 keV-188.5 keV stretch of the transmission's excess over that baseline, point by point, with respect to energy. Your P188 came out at 38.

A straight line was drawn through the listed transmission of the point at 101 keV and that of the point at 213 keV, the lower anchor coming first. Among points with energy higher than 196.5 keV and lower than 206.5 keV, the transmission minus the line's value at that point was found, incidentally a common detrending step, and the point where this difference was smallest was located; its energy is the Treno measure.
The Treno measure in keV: 206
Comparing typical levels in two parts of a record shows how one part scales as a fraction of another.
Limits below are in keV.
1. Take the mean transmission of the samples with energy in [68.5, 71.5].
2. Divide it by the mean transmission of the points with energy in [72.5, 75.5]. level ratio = 0.98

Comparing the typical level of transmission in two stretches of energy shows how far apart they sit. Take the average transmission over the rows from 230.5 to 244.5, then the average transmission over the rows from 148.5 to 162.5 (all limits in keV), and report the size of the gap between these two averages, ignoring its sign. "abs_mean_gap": 23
